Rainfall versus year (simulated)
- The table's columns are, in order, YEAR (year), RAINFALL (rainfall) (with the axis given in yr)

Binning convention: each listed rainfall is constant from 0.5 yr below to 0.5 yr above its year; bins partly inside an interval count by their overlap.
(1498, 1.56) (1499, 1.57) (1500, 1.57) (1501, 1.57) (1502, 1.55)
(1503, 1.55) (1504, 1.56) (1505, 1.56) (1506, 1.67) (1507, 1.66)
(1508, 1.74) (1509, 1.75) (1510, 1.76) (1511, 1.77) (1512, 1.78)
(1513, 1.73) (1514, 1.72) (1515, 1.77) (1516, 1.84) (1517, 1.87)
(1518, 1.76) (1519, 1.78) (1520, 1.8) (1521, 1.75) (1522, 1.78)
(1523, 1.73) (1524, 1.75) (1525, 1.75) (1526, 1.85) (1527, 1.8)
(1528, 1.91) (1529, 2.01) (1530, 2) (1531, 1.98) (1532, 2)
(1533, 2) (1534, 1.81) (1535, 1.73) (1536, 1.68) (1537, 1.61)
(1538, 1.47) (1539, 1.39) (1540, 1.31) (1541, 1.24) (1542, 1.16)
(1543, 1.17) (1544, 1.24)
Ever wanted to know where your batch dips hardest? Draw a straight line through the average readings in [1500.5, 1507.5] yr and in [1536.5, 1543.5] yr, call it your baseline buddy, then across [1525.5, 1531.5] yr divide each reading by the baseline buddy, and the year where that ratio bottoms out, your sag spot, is 1527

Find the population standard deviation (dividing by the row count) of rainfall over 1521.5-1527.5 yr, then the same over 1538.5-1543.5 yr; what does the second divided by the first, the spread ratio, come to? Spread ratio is 2.2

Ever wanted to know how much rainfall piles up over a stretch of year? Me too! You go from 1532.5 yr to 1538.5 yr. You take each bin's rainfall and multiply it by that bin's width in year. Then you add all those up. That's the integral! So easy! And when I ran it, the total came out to 10.3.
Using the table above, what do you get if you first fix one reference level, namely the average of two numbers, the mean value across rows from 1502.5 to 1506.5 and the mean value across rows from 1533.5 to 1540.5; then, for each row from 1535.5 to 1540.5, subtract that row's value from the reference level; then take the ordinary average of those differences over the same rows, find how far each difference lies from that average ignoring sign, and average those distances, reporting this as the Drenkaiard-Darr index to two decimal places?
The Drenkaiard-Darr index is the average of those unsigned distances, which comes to 0.12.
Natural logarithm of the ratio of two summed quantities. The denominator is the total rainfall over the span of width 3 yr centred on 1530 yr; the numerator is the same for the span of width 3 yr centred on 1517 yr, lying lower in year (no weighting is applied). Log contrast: -0.09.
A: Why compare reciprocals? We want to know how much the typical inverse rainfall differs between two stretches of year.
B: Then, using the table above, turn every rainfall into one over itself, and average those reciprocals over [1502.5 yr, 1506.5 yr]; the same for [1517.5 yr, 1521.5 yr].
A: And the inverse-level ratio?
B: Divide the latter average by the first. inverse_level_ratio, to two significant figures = 0.89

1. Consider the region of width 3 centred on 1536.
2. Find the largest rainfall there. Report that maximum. 1.73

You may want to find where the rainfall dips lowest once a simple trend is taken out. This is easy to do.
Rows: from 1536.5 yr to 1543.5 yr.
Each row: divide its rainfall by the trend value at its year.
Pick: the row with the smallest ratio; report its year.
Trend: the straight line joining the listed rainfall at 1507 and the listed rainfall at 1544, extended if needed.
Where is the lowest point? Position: 1542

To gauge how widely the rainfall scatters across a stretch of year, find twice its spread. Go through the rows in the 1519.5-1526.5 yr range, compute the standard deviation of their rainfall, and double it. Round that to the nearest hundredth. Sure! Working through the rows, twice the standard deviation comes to 0.08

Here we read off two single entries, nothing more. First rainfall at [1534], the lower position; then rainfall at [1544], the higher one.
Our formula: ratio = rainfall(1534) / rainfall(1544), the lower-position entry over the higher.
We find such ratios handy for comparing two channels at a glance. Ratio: 1.5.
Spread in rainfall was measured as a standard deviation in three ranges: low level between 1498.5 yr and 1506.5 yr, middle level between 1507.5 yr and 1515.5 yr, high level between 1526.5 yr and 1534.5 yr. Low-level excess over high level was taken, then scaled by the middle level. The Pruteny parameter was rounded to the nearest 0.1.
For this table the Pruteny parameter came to -2.3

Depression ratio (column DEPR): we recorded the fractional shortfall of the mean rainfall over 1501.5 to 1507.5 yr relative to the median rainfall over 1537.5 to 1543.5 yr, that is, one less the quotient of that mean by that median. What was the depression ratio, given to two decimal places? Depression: -0.25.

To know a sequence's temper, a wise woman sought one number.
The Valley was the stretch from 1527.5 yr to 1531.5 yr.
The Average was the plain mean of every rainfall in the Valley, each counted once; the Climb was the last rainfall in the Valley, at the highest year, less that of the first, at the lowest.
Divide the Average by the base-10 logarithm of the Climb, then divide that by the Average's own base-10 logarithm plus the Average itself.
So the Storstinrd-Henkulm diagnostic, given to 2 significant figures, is -0.75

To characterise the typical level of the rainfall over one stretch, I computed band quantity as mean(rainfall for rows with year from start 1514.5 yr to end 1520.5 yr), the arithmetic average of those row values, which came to 1.80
